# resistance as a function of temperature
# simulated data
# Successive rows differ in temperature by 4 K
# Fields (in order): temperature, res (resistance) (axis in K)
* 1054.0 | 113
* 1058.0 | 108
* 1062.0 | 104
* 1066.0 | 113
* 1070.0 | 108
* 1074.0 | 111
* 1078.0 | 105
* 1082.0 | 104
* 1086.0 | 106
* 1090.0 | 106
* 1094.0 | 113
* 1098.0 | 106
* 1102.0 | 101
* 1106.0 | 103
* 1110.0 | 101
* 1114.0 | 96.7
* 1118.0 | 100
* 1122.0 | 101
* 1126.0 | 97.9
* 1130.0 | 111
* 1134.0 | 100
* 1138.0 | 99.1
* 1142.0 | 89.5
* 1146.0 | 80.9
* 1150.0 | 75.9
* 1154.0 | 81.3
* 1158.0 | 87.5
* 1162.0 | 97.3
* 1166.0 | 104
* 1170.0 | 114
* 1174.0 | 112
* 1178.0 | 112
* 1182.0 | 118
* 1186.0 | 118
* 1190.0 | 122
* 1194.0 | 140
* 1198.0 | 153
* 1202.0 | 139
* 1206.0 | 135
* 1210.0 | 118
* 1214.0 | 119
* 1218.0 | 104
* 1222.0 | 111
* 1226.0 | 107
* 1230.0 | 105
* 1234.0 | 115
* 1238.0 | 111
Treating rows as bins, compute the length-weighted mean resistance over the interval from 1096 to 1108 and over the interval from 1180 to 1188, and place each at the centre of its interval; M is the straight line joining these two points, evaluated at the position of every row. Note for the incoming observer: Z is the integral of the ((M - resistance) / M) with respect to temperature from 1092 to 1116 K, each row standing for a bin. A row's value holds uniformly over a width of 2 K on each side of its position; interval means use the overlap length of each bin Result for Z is 0 K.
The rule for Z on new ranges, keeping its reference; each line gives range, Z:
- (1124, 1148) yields 3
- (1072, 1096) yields -2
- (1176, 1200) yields -2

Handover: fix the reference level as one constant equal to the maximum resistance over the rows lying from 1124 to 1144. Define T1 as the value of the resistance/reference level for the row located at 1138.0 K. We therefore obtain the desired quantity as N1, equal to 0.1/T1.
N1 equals 0.112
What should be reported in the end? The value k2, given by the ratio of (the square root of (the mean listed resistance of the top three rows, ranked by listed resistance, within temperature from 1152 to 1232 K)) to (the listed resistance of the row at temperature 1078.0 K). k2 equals 0.114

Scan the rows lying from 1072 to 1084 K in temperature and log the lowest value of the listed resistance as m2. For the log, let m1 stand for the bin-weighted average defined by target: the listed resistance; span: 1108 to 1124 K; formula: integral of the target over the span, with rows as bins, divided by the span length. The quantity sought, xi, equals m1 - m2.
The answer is -4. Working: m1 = 100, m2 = 104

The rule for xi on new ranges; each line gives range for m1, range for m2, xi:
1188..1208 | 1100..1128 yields 41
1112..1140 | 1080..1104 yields 0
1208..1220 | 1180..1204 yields -4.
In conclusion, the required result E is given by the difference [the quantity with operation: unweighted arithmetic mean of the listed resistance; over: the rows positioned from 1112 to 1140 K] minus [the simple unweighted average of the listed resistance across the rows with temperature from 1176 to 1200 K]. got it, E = -26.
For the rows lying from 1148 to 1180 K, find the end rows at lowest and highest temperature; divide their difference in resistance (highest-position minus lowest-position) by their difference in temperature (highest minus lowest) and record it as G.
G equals 1.3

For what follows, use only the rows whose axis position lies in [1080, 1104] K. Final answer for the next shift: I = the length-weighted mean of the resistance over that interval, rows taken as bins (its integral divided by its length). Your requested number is 106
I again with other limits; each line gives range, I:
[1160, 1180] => 108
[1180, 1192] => 119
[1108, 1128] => 99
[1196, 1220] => 128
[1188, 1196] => 131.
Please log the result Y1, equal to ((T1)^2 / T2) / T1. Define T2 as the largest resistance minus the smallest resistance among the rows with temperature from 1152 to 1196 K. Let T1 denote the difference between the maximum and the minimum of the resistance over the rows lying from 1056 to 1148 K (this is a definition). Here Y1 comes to 0.5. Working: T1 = 32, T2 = 59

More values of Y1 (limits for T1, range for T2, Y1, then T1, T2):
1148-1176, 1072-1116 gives 2.3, 38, 16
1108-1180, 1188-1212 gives 1.1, 38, 35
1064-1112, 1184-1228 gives 0.2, 12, 49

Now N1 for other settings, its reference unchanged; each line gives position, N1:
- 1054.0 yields 0.098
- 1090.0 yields 0.105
